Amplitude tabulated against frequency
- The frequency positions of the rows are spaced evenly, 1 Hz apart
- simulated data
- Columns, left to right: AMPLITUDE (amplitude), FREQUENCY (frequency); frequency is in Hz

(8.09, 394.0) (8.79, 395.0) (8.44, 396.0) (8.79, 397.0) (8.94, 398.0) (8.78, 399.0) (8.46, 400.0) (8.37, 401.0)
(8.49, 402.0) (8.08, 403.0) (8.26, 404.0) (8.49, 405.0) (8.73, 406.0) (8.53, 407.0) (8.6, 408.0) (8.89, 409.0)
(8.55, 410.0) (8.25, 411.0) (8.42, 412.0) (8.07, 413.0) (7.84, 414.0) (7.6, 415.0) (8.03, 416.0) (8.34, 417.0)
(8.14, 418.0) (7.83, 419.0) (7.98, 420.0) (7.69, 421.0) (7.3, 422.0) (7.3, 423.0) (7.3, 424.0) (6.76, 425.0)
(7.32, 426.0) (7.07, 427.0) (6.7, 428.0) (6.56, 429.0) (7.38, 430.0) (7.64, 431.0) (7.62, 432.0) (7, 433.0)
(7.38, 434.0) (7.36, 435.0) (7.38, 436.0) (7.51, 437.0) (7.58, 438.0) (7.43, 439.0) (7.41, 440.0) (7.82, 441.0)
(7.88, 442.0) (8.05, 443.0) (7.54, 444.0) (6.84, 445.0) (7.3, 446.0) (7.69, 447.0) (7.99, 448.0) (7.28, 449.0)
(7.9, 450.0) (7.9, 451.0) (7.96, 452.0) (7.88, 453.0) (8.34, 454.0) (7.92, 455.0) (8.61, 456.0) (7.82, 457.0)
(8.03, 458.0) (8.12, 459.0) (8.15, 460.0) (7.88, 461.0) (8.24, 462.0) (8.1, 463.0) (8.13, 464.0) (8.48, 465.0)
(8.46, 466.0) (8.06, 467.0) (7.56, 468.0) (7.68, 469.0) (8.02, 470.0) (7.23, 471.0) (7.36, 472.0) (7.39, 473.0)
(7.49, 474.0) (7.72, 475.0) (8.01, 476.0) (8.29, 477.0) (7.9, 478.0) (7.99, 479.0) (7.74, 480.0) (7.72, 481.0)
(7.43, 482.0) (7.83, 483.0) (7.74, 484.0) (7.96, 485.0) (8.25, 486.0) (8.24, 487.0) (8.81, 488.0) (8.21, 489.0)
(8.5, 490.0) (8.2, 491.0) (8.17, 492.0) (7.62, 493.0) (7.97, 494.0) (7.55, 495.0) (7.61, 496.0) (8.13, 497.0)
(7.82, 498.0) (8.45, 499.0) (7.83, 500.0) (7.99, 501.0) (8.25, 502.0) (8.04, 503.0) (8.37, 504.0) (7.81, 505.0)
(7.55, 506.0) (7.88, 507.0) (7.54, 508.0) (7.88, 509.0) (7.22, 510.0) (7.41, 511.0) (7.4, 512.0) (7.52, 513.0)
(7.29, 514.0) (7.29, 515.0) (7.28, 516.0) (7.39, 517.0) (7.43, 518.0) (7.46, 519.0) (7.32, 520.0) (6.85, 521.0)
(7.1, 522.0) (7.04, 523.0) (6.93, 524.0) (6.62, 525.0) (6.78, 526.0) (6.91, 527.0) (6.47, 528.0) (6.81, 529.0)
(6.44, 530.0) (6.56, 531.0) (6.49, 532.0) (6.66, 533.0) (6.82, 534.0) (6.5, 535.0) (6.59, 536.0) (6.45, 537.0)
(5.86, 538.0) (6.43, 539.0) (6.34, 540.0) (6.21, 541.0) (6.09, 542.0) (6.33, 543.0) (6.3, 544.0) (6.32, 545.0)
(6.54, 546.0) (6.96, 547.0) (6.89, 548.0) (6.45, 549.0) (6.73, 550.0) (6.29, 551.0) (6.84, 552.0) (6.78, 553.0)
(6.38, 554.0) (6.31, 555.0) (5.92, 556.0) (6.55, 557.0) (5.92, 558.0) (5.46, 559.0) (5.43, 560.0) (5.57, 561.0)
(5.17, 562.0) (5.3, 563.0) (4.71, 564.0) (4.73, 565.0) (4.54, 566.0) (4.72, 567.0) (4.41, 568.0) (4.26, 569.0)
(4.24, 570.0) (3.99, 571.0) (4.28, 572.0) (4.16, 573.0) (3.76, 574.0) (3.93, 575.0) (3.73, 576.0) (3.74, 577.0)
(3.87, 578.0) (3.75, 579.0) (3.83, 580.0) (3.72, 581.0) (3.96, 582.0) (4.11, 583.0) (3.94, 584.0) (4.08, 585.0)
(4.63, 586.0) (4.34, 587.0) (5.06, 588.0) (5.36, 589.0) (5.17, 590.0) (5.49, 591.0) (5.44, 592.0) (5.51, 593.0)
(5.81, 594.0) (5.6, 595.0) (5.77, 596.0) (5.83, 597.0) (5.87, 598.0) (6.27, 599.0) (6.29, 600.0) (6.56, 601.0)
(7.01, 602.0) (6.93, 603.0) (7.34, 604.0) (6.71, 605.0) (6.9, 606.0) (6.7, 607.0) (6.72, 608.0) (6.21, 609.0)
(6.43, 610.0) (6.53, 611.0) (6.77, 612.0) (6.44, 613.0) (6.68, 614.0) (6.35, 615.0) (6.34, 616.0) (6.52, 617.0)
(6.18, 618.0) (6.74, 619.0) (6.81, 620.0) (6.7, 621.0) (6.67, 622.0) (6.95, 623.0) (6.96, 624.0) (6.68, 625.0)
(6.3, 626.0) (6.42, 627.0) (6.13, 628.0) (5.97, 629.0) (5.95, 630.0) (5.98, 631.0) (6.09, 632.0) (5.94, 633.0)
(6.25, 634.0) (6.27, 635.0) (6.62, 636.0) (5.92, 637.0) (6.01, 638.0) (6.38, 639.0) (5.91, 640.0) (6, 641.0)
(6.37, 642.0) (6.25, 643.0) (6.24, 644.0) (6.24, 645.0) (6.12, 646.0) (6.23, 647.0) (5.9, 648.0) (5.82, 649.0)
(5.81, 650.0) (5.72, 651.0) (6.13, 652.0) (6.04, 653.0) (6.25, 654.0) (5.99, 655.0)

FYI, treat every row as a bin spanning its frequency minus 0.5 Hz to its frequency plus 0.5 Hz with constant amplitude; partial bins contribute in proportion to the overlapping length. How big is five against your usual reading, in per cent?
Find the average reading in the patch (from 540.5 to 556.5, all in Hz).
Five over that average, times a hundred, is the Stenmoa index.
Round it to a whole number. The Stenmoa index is 77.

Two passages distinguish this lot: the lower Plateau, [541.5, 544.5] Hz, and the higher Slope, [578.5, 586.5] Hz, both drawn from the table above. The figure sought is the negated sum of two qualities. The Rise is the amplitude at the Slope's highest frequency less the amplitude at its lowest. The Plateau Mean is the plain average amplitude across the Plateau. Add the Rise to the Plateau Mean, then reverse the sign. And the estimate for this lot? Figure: -7.1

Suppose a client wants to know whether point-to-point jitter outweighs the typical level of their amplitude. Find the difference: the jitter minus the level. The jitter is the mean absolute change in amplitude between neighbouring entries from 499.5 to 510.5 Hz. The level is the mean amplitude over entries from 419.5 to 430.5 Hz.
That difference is -6.9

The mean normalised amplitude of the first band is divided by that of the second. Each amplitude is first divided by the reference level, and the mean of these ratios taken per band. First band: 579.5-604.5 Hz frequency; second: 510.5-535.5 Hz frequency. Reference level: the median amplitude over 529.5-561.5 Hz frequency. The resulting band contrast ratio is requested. 0.77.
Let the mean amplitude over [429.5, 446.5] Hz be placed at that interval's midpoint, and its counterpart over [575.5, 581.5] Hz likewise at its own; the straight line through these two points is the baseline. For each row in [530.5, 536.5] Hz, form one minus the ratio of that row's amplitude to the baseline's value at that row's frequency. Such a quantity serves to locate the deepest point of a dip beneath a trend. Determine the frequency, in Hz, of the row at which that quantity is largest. 532.0 Hz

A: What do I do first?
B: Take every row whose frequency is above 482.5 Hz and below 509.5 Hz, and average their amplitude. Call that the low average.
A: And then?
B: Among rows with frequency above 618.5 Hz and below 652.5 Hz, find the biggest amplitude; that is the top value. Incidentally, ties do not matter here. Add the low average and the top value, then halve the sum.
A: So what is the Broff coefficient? 7.48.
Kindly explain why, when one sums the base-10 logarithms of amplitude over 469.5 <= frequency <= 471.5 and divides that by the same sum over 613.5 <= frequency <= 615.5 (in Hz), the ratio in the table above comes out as 1.08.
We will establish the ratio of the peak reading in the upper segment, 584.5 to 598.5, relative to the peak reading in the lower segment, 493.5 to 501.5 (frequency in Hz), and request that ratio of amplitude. 0.69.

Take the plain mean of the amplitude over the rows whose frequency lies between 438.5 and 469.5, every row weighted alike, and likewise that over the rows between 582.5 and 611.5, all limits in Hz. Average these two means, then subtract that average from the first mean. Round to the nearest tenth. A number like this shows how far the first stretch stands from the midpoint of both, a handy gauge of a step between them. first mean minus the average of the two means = 1.0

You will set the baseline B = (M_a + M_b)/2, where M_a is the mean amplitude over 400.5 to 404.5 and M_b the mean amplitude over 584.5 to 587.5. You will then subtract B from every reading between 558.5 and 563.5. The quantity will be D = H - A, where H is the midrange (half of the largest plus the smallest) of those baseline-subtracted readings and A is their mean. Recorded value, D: -0.02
